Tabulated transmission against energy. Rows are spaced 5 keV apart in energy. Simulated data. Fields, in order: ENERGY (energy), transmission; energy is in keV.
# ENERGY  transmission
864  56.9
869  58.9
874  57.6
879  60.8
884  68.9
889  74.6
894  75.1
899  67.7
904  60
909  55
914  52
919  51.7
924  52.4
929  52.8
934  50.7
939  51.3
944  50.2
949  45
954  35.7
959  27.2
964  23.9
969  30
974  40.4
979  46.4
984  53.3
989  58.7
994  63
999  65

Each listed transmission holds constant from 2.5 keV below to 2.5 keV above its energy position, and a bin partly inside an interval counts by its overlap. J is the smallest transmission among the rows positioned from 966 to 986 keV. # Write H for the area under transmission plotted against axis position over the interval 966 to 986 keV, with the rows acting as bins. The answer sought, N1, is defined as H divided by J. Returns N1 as 28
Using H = 836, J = 30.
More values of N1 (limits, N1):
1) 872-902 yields 35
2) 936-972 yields 57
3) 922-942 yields 20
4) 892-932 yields 45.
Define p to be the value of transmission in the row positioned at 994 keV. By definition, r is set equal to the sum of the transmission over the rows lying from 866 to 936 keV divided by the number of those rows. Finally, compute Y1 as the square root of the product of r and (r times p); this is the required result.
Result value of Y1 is 475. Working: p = 63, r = 60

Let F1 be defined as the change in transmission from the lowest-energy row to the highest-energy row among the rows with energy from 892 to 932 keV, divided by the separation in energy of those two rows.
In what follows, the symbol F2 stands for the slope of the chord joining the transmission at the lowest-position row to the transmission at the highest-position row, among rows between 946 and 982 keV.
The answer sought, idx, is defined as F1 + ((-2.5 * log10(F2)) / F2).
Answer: 71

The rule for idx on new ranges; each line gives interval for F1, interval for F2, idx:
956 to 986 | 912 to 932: 61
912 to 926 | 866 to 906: 120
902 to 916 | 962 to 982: -1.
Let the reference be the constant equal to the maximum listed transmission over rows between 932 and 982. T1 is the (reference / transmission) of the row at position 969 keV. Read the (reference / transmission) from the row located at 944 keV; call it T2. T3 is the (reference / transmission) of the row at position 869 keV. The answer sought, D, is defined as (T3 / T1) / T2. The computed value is 0.50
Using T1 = 1.71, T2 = 1.02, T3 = 0.87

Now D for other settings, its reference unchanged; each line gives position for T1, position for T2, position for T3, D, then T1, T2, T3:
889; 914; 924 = 1.44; 0.69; 0.99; 0.98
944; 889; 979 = 1.57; 1.02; 0.69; 1.11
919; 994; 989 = 1.08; 0.99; 0.81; 0.87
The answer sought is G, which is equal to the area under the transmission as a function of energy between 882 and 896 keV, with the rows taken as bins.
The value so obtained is 1021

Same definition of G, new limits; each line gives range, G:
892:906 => 946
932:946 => 711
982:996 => 817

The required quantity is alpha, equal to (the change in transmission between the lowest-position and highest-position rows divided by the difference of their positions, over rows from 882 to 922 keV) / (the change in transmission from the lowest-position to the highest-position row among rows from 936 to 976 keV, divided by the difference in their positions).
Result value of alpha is 2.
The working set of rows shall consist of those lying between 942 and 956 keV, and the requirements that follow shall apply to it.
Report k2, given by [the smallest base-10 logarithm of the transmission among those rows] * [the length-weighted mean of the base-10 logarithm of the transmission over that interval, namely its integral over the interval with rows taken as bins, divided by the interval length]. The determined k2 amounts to 2.54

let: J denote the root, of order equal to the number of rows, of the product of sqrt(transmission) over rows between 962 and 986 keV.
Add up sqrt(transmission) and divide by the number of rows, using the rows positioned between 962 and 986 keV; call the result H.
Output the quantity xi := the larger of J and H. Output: 6.2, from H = 6.2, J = 6.1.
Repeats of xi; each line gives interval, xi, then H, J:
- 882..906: 8.3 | 8.3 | 8.3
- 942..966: 6.0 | 6.0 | 5.9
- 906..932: 7.3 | 7.3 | 7.3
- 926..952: 7.1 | 7.1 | 7.1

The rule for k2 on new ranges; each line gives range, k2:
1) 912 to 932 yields 2.94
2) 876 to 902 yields 3.28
